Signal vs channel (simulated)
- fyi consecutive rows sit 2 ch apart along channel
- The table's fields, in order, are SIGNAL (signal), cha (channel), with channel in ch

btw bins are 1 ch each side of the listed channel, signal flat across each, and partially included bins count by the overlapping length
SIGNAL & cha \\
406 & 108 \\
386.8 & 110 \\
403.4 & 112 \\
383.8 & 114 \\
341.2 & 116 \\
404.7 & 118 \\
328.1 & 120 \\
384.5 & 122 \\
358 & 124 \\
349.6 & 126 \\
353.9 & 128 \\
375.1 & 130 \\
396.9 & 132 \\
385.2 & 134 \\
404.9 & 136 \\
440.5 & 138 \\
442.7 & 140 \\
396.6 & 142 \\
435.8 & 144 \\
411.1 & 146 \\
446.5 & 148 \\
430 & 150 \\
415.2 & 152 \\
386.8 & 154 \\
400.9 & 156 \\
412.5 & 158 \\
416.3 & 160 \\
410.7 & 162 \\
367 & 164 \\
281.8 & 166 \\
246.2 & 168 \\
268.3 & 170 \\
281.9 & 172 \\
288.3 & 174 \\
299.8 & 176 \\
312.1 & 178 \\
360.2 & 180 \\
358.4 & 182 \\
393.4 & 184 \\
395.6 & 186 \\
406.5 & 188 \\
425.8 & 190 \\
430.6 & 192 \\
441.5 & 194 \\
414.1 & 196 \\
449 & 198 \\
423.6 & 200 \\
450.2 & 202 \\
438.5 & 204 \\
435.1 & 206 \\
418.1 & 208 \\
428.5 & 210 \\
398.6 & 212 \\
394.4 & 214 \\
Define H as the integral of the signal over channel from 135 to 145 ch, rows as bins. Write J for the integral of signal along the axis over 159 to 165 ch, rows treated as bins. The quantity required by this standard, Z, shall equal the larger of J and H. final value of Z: 4241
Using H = 4241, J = 2388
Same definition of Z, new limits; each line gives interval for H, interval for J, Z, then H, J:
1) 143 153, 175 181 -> 4277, 4277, 1944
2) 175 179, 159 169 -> 3444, 1224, 3444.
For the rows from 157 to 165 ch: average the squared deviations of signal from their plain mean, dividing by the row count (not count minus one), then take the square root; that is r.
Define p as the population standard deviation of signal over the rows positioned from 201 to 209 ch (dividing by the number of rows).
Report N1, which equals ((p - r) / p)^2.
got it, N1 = 0.56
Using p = 11.5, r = 20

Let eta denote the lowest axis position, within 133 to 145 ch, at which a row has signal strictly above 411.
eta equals 138 ch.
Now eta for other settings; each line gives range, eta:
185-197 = 190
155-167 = 158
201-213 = 202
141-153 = 144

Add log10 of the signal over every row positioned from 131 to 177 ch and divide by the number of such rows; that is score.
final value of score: 2.57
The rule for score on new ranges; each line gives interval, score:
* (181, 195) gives 2.61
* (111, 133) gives 2.57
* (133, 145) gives 2.62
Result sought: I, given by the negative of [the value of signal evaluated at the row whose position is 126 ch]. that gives -350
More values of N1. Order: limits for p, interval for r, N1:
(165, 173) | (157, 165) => 0.14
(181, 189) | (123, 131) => 0.22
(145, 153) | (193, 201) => 0.00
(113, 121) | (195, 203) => 0.24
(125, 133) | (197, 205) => 0.19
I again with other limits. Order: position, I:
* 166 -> -282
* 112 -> -403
